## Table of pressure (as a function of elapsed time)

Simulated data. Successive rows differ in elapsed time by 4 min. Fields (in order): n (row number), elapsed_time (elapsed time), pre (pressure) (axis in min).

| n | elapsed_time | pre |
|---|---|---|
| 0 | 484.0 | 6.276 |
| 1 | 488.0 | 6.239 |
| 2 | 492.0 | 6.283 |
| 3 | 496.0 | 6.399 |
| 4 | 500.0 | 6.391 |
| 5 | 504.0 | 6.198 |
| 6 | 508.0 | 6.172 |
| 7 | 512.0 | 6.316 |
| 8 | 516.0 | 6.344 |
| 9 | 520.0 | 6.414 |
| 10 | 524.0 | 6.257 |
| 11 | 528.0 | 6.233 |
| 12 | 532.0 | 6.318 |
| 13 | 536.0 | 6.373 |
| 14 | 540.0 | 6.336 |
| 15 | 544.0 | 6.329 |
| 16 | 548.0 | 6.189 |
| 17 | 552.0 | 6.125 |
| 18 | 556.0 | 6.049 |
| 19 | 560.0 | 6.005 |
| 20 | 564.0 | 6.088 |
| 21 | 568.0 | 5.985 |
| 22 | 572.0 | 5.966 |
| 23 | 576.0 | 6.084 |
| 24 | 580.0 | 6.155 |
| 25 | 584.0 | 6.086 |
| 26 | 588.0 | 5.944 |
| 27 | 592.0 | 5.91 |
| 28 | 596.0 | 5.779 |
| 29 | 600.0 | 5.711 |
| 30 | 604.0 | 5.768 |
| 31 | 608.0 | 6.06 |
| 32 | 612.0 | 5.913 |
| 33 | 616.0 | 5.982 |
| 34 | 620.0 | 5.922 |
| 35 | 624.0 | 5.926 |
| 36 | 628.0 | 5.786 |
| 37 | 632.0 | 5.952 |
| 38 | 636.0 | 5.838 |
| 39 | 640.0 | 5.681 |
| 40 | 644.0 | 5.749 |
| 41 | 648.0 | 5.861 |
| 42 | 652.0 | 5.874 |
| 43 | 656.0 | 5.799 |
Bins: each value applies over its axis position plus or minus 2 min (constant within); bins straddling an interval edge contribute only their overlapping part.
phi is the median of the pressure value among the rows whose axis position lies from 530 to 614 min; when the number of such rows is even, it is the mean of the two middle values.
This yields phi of 6.06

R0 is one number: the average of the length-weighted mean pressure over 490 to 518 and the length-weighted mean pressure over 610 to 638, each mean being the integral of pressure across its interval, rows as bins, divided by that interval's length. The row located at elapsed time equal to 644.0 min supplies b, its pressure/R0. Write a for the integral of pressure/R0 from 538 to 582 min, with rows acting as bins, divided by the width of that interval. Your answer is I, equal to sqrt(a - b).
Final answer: 0.25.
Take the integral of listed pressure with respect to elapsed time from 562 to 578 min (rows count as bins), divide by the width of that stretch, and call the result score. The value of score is 6.03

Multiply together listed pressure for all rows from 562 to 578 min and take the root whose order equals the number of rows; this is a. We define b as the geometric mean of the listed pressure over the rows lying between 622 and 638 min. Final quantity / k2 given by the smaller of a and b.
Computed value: 5.88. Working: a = 6.03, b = 5.88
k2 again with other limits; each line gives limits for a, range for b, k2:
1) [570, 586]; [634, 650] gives 5.78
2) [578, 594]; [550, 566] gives 6.02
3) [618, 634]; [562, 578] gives 5.90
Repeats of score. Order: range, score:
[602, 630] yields 5.91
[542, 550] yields 6.26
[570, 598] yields 5.99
